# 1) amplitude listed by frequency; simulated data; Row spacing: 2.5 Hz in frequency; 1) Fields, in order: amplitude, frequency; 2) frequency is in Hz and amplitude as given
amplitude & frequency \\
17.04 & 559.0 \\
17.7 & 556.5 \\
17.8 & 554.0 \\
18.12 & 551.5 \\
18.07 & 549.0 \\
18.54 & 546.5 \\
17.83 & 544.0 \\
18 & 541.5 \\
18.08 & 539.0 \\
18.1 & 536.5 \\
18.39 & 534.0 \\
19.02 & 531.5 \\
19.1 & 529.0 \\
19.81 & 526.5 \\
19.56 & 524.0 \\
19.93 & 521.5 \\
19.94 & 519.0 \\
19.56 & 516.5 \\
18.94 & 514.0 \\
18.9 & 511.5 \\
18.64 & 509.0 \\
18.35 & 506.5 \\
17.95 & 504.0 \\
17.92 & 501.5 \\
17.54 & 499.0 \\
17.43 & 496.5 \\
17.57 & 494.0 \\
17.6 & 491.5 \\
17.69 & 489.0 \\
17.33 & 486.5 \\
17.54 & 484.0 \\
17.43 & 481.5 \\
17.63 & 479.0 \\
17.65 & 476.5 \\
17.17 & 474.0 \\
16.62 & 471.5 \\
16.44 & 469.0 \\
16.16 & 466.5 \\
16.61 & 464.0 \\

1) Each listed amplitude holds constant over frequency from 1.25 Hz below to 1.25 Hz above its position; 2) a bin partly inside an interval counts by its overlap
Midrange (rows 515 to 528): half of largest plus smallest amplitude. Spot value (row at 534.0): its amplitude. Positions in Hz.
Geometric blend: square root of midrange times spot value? 19.1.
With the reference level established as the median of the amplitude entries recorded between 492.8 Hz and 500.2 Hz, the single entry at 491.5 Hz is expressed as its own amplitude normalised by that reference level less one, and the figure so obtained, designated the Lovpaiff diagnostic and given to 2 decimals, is 0.00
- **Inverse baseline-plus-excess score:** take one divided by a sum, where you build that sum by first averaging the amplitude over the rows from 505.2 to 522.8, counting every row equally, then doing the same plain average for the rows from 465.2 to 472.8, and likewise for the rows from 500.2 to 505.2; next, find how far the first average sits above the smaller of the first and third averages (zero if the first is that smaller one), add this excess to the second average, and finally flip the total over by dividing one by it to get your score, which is 0.057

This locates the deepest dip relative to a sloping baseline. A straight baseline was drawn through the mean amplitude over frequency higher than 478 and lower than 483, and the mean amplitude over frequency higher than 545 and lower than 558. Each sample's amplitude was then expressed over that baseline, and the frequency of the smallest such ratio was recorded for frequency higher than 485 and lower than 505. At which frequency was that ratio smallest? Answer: 486.5 Hz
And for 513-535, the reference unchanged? 534.0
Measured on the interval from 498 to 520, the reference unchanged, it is 499.0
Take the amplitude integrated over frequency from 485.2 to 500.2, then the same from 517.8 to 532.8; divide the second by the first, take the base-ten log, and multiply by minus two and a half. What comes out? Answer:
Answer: -0.12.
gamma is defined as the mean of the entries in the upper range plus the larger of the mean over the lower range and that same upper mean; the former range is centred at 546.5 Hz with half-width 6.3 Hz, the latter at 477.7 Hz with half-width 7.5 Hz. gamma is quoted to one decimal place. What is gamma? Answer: 36.2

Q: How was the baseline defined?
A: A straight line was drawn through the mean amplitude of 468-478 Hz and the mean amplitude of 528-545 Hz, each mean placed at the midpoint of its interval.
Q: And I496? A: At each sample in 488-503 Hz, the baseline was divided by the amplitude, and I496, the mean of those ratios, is 0.99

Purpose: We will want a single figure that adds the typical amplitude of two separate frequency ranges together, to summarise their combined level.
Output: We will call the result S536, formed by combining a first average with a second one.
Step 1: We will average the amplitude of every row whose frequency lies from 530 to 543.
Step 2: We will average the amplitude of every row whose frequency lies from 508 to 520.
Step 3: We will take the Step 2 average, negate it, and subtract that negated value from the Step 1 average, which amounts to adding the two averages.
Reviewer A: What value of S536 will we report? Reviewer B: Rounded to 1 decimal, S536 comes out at 37.5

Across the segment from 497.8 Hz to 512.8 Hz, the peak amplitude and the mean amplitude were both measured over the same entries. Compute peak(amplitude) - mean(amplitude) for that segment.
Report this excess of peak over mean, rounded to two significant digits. 0.68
